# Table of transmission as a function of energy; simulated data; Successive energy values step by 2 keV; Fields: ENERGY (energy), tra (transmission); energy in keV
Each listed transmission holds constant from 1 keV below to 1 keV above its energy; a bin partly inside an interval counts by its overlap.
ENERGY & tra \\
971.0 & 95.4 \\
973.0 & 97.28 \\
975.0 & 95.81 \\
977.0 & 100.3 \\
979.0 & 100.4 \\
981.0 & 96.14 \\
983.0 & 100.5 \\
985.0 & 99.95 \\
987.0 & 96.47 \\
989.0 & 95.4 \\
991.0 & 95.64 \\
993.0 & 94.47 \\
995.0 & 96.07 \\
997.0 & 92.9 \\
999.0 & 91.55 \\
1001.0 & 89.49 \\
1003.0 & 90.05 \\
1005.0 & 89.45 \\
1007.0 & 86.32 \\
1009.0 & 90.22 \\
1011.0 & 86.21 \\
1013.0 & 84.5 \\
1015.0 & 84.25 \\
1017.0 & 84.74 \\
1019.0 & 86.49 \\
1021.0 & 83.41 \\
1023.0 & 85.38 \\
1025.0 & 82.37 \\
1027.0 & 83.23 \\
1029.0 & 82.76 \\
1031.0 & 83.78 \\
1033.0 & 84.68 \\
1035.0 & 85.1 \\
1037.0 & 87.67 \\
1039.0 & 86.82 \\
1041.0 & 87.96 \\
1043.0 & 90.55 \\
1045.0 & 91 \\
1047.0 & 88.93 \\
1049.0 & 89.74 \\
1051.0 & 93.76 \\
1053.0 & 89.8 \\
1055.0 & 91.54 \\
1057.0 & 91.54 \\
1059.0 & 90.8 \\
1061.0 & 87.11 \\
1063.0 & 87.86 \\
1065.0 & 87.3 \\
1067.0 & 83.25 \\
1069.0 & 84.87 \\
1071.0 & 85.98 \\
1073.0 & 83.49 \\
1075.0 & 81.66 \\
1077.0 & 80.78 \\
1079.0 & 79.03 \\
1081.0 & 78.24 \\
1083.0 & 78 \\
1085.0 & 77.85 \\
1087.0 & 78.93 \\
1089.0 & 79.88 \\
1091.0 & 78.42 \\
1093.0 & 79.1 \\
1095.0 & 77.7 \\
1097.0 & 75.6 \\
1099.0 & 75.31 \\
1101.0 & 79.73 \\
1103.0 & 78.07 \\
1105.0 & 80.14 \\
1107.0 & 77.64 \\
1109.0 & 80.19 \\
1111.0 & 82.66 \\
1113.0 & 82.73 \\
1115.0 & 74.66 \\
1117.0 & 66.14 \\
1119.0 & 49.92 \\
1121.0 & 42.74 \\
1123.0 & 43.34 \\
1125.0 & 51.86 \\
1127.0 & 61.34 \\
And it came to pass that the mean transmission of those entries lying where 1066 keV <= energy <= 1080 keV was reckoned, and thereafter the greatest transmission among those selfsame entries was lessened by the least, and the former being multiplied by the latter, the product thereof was 575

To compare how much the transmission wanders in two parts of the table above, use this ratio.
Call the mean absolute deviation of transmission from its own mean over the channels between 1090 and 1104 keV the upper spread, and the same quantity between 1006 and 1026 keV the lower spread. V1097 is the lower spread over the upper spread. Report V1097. 1.2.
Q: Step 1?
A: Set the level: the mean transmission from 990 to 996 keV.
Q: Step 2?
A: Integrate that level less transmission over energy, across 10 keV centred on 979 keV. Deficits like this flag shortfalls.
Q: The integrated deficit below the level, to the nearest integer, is -32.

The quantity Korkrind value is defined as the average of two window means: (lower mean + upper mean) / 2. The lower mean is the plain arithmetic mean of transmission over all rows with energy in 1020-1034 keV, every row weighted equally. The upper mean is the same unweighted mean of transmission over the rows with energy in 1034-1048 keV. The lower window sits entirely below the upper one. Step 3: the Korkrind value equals 86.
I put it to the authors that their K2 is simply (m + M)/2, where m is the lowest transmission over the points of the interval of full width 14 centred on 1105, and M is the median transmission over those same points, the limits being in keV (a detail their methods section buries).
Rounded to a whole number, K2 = 78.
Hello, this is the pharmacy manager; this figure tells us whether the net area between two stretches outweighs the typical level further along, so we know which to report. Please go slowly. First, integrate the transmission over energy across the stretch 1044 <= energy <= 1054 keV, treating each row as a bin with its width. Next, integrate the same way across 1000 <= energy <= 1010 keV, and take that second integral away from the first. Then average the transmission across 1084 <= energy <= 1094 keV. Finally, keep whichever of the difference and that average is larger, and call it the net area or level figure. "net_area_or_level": 78.8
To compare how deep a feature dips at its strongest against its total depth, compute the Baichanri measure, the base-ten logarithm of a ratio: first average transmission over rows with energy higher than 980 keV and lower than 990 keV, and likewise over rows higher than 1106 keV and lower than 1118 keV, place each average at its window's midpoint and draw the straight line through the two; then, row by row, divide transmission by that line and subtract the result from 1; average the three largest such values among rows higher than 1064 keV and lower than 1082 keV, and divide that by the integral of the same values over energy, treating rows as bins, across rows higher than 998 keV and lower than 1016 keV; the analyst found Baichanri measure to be -1.47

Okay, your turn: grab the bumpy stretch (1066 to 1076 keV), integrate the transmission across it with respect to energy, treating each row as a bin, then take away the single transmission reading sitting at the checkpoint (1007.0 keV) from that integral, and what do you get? 752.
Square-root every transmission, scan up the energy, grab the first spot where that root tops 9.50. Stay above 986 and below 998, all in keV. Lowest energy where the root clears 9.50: 987.0 keV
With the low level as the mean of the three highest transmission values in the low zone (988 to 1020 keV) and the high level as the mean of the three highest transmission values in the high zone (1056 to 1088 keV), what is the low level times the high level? 8620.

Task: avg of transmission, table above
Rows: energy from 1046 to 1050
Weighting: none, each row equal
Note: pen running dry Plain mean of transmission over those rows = 89.3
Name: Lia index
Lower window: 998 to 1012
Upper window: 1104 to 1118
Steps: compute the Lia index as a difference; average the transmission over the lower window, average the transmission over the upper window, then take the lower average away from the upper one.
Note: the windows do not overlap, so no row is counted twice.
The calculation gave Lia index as -11.3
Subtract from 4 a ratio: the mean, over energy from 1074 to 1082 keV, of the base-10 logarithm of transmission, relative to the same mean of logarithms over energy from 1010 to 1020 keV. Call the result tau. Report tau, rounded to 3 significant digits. 3.01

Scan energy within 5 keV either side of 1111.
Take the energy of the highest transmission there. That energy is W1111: 1113.0 keV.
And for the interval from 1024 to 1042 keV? 1041.0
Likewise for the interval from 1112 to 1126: 1113.0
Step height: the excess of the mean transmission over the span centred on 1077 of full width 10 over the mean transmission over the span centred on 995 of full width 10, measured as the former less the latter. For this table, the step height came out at -13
